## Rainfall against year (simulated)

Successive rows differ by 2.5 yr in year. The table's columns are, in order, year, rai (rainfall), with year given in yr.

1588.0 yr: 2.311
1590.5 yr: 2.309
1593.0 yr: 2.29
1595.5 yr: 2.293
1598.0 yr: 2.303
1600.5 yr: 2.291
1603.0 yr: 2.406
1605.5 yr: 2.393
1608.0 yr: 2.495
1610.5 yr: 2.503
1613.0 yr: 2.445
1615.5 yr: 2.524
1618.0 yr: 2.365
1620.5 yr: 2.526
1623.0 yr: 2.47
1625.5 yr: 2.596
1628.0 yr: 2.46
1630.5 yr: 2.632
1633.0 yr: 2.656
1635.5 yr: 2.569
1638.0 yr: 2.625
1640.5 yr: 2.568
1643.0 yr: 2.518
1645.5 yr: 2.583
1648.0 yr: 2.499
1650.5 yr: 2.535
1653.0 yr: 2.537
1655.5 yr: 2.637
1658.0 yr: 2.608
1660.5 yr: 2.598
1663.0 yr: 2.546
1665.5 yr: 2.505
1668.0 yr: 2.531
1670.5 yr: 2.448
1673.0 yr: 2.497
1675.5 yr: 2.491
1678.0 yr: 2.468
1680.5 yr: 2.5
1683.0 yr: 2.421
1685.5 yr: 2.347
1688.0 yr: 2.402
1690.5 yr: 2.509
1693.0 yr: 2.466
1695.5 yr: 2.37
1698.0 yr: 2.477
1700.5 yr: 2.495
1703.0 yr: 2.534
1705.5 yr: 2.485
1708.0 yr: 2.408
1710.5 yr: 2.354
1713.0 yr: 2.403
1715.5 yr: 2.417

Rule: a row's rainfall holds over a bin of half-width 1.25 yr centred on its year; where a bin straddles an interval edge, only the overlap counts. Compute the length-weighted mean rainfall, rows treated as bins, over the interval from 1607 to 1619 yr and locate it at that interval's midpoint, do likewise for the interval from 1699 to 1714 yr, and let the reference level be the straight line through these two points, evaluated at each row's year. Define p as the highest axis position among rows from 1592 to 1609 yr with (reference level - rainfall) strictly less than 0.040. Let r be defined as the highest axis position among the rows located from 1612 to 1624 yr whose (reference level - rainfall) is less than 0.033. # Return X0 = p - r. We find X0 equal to -15.0 yr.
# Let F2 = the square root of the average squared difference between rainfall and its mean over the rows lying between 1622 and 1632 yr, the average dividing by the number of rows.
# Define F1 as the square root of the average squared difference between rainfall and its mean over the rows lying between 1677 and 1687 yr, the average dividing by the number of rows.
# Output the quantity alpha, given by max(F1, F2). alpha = 0.076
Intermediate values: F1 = 0.058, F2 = 0.076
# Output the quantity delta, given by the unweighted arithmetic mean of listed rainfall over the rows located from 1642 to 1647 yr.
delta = 2.55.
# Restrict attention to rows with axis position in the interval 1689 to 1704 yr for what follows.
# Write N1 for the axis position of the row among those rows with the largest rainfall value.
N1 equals 1703.0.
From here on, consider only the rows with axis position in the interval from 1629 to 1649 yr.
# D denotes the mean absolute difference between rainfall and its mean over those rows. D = 0.043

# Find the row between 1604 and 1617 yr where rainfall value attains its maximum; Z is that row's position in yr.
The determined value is 1615.5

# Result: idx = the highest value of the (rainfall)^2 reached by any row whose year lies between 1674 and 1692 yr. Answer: 6.3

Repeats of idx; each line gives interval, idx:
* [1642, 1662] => 7.0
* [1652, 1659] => 7.0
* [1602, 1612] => 6.3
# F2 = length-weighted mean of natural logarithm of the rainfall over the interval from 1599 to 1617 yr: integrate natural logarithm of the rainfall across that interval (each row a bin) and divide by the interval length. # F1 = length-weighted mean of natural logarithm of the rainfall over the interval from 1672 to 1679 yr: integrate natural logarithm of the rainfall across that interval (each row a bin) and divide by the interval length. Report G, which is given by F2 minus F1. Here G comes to -0.02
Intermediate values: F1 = 0.910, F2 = 0.89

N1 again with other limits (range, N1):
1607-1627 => 1625.5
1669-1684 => 1680.5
